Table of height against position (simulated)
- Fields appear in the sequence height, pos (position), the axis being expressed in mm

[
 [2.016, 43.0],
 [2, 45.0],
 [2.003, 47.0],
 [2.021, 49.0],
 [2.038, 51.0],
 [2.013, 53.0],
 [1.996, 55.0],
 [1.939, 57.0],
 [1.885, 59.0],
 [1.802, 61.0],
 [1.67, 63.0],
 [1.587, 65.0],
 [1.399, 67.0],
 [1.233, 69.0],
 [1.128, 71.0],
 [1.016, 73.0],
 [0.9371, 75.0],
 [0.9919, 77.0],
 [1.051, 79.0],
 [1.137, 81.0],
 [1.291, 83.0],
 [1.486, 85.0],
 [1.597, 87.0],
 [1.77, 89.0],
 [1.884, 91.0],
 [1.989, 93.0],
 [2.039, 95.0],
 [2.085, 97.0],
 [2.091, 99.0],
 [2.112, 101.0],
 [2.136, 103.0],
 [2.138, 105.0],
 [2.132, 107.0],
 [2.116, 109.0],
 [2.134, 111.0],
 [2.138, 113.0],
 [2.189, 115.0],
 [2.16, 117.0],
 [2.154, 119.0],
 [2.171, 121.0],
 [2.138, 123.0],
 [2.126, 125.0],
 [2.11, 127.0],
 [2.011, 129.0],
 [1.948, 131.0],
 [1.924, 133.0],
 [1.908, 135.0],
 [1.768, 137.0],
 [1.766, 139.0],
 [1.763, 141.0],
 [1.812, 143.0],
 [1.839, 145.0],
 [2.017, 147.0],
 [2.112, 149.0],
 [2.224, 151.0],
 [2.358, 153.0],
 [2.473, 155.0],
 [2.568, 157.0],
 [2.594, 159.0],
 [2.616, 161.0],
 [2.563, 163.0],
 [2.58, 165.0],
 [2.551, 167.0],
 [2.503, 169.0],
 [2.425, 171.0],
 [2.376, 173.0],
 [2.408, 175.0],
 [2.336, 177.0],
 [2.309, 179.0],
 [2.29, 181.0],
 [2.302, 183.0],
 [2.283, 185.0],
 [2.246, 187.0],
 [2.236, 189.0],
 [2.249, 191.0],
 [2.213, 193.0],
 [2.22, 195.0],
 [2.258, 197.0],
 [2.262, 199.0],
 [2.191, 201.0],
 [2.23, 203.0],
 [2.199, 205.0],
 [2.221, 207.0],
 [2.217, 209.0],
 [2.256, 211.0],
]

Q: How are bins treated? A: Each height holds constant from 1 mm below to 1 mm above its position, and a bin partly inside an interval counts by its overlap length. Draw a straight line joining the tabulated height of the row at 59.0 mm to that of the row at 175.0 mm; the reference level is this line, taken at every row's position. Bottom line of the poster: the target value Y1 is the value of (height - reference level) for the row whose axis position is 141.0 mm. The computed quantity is -0.49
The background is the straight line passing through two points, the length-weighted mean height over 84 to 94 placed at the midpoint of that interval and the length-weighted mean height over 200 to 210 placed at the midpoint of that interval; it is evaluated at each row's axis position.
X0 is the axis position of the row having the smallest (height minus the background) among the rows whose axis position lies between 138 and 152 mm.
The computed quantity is 141.0 mm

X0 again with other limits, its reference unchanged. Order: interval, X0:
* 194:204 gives 201.0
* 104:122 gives 119.0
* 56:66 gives 65.0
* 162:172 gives 171.0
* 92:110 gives 93.0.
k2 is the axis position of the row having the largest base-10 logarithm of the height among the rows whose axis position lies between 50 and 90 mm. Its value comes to 51.0 mm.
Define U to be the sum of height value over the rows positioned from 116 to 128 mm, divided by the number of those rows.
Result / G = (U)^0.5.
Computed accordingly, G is 1.46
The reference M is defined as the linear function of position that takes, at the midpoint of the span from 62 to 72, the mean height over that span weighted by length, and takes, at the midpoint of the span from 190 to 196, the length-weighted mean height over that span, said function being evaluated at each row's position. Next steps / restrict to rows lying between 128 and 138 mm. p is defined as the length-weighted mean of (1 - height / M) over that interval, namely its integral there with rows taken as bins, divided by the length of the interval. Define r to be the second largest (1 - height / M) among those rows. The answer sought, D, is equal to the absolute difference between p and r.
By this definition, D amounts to 0.010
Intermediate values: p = -0.04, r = -0.03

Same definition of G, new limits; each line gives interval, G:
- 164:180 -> 1.56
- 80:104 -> 1.34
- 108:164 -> 1.46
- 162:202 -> 1.53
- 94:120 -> 1.46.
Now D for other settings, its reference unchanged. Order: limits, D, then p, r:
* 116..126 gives 0.016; -0.22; -0.21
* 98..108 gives 0.001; -0.29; -0.29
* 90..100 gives 0.007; -0.27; -0.26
